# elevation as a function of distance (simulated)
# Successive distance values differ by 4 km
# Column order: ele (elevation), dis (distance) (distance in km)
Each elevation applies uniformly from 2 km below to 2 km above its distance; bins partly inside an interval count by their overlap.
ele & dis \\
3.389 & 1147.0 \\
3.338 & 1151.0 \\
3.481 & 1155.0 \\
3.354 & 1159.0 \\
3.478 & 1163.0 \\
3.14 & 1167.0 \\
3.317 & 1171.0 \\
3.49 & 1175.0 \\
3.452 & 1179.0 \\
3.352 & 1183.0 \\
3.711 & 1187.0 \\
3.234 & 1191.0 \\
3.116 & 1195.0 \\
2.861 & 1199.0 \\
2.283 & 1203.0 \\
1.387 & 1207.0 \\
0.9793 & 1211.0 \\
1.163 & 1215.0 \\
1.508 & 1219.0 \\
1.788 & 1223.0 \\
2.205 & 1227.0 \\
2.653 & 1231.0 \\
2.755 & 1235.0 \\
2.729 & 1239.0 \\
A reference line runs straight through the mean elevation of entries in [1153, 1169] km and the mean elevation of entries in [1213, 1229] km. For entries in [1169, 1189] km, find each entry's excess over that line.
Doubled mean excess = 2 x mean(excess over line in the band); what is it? 1.2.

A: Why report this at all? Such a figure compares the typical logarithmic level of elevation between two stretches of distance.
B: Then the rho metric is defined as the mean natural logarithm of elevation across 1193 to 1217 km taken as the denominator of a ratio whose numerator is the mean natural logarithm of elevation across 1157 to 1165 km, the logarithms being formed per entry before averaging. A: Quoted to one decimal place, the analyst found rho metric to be 2.1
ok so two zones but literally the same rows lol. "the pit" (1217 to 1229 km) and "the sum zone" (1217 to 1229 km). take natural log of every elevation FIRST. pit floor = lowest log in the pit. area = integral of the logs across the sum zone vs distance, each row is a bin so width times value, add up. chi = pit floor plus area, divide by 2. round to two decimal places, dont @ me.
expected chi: 3.77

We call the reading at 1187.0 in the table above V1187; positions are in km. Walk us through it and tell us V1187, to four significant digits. 3.711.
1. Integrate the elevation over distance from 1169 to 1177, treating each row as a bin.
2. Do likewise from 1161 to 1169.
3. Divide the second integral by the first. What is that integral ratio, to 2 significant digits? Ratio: 0.97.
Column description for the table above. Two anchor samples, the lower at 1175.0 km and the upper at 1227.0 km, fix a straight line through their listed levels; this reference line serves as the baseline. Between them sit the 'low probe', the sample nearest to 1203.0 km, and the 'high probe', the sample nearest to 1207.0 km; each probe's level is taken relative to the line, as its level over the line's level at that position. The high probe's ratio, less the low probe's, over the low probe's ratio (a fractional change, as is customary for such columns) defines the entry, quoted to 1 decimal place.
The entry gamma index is -0.4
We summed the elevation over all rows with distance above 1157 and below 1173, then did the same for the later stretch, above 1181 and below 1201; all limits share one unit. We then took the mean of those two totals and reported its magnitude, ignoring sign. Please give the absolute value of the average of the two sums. 15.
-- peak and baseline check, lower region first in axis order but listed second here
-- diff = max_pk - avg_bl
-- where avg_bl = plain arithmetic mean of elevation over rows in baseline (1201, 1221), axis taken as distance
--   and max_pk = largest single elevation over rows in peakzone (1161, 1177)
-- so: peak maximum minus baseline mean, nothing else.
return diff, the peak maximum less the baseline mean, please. 2.0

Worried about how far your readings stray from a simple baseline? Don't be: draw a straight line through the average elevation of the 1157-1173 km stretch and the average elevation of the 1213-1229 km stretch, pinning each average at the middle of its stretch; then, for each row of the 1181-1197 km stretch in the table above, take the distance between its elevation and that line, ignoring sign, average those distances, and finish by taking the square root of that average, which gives 0.86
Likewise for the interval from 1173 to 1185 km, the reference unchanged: 0.72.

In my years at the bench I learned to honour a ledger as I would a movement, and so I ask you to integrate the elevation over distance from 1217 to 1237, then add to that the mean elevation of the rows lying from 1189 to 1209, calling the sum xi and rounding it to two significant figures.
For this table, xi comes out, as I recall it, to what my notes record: 46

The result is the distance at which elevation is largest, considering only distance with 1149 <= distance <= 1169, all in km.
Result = 1155.0 km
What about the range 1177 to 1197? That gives 1187.0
